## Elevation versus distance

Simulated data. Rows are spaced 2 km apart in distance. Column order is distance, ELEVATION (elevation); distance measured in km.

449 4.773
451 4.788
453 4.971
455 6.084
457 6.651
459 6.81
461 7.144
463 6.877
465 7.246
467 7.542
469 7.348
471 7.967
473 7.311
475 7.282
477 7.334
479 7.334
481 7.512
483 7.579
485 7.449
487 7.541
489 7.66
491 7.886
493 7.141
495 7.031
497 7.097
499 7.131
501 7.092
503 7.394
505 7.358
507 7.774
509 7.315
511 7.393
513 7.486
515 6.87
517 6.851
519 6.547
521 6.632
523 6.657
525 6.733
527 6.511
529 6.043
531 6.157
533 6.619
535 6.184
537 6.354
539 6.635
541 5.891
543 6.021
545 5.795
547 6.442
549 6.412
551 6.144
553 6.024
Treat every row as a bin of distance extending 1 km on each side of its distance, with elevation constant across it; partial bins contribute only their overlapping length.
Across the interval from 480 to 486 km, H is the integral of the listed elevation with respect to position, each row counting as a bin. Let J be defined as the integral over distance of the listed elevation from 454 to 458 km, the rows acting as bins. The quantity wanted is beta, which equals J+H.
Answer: 71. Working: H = 45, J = 25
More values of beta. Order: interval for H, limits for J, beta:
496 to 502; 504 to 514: 117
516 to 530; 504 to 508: 122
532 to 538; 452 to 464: 115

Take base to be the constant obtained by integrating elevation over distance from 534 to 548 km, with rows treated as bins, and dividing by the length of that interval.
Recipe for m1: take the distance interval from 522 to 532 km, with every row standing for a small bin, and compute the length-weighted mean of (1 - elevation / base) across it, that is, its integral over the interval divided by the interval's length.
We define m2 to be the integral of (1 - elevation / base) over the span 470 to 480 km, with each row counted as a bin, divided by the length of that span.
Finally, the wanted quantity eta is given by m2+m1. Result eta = -0.24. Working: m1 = -0.04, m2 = -0.20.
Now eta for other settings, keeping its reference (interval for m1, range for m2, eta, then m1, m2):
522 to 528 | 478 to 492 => -0.29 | -0.07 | -0.22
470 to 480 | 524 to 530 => -0.24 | -0.20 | -0.04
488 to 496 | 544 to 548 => -0.19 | -0.20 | 0.01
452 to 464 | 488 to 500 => -0.22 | -0.04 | -0.18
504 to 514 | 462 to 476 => -0.40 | -0.21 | -0.19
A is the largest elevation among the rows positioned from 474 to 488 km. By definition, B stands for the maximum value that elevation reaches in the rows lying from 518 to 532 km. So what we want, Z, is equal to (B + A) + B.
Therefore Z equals 21.0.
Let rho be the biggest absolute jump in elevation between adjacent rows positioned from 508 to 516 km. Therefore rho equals 0.62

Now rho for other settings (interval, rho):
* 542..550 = 0.65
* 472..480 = 0.05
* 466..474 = 0.66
